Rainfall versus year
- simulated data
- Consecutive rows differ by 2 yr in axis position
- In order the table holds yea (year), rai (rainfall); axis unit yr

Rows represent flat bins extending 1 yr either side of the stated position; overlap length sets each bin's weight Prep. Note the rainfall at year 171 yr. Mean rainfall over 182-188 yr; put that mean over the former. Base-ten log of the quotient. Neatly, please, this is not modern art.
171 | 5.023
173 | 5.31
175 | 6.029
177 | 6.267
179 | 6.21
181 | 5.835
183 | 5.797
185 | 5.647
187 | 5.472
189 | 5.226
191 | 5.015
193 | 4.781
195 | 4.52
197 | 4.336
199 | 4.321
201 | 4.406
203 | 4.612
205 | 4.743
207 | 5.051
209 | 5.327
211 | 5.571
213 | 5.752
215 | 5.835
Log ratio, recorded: 0.050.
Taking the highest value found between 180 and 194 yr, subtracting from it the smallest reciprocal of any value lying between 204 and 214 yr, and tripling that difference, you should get 17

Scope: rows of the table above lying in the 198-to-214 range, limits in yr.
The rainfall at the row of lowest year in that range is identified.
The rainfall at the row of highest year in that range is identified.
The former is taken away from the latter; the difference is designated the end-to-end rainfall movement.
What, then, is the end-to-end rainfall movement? 1.4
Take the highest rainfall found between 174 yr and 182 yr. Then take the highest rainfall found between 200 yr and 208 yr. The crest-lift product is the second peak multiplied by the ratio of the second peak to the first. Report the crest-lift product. 4.1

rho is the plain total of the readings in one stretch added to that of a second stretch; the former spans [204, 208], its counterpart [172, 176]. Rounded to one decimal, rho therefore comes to 21.1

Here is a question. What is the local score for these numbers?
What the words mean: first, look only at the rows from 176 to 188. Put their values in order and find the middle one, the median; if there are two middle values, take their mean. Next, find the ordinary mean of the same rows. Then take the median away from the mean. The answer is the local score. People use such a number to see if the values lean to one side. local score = 0.055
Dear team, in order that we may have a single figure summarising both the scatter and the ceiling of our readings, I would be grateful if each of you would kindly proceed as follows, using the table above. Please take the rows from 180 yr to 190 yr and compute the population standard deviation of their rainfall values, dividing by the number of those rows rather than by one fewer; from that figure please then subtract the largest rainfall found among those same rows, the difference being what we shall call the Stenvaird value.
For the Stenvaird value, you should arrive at -5.61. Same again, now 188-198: -4.90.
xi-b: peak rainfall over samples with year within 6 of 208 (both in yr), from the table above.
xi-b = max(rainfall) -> 5.752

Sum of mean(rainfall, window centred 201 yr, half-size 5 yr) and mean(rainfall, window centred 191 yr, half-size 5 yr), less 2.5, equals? 7.0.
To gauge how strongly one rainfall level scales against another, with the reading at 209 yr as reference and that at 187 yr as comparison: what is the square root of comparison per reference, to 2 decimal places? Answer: 1.01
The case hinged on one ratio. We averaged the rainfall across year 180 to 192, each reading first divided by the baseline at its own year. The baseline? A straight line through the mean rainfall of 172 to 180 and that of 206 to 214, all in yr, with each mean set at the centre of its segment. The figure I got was 0.95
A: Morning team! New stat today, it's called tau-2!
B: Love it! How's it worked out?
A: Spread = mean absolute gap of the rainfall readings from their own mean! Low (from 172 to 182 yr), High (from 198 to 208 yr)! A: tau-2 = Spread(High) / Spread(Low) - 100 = -99.2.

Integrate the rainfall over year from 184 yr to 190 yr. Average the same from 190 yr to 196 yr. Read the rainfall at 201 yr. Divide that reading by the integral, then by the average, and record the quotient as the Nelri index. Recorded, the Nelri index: 0.028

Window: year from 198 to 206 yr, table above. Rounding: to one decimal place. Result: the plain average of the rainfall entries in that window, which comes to 4.5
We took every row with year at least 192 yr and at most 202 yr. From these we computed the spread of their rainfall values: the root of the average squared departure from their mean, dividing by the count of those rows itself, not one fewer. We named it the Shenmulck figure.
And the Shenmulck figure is 0.17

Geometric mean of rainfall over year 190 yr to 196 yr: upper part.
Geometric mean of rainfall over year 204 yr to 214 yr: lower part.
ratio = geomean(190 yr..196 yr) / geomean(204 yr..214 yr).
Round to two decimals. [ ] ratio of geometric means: 0.90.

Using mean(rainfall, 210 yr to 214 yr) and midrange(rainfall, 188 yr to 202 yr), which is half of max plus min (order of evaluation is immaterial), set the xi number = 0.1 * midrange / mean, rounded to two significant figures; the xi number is 0.084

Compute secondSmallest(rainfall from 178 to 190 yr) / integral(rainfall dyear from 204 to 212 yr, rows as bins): 0.132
